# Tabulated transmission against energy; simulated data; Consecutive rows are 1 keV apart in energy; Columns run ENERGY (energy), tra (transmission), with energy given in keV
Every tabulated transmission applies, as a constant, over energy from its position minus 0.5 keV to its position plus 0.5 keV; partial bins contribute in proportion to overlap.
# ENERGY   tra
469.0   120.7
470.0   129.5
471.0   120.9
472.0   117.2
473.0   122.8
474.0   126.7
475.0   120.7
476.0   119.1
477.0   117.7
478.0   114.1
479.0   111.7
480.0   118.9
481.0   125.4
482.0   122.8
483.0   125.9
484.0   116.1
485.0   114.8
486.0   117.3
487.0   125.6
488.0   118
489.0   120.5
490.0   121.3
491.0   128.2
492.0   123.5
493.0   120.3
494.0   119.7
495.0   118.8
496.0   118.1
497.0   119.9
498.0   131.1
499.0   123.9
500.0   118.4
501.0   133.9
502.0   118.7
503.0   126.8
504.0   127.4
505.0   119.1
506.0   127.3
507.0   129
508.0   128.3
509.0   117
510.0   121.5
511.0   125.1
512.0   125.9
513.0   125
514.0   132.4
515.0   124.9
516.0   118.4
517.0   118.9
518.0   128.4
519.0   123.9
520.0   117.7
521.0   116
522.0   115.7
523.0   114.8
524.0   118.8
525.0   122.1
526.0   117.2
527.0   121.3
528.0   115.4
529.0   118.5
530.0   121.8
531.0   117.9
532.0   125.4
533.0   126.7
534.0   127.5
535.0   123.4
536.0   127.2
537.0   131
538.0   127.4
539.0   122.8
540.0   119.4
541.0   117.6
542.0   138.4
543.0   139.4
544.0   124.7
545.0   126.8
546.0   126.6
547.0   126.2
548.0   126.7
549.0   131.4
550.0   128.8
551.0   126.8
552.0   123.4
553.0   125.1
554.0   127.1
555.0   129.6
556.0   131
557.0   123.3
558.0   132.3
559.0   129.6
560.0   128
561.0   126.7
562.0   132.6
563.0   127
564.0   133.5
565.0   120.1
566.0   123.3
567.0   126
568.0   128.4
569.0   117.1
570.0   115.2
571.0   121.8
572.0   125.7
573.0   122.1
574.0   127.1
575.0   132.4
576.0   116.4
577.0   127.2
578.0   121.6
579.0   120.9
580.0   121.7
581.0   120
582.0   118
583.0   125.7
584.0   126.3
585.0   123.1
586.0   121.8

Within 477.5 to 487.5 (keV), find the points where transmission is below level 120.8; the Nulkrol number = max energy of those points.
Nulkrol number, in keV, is 486.0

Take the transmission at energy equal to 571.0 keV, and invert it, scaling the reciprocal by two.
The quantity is 0.0164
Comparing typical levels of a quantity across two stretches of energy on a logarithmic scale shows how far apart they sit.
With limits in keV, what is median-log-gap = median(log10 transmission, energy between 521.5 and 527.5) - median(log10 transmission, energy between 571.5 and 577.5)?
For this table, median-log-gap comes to -0.030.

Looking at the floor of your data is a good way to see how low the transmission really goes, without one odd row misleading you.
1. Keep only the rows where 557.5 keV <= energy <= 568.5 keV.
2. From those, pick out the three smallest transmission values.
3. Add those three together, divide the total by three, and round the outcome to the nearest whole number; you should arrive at 123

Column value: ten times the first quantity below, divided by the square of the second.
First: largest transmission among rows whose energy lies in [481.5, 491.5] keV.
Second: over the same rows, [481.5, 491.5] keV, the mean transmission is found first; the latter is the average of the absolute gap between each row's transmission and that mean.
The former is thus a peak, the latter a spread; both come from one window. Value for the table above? 93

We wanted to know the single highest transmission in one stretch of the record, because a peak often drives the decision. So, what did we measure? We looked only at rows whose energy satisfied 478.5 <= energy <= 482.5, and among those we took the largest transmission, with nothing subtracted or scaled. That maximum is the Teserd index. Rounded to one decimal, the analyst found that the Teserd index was 125.4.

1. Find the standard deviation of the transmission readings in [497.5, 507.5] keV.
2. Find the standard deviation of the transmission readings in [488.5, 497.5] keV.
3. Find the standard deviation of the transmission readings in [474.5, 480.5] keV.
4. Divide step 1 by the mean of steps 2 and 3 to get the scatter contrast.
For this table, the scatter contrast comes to 1.7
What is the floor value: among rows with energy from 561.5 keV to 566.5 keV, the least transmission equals 120.1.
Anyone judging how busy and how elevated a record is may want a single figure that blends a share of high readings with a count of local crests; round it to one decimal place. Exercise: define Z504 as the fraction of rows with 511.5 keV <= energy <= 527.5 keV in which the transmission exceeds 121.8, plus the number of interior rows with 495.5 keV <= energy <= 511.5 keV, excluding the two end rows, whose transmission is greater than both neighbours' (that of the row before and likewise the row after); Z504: 4.4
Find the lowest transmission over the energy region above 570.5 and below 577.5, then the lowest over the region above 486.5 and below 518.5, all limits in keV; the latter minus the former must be 0.6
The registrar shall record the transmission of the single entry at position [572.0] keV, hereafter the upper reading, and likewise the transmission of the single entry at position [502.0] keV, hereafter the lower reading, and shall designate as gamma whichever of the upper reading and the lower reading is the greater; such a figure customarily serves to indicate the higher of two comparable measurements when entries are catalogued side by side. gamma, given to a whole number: 126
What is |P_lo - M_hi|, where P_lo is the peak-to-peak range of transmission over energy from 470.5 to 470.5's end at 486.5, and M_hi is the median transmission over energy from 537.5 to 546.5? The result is 111.6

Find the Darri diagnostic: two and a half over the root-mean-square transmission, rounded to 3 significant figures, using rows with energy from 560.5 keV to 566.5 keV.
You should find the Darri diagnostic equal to 0.0196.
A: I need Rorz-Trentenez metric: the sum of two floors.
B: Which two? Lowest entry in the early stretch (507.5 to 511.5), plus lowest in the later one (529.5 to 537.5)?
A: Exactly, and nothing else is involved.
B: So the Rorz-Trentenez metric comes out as 235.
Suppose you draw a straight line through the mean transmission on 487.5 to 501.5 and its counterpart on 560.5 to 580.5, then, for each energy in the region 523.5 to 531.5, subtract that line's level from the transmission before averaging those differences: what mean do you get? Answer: -4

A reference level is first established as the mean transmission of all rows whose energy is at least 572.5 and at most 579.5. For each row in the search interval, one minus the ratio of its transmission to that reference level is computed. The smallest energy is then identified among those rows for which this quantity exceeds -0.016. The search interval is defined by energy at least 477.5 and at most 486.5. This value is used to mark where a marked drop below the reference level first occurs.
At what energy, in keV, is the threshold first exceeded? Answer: 478.0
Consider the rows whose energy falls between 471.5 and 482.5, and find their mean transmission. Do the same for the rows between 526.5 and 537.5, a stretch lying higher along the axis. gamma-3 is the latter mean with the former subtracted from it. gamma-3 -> 3.5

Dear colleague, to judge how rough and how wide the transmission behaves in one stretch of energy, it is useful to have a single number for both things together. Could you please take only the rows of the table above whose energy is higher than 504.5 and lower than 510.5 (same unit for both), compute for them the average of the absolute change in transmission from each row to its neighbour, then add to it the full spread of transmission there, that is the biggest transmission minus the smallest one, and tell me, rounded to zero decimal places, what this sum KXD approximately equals 17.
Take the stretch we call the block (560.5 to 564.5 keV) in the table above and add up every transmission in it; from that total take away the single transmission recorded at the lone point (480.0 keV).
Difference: 401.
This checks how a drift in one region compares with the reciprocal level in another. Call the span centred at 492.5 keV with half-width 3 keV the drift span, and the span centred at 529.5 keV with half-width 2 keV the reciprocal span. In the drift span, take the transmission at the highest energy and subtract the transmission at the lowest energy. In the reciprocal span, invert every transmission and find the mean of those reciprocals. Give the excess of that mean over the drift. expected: 3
